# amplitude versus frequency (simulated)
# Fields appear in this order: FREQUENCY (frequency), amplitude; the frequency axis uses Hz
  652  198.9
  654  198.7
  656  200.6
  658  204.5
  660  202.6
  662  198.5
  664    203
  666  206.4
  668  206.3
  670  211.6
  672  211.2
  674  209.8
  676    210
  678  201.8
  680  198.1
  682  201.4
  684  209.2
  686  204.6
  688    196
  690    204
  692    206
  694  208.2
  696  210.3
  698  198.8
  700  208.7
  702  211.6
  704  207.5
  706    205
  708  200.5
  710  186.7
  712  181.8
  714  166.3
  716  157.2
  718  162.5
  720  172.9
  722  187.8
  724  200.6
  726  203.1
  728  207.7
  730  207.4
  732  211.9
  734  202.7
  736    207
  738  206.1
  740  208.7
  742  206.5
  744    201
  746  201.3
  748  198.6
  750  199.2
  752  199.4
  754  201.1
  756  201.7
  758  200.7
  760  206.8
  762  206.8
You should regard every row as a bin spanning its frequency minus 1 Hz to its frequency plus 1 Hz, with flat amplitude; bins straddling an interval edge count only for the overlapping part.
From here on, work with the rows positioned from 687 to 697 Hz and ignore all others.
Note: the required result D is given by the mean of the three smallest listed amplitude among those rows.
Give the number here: 202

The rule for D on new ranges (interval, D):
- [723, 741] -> 202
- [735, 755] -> 199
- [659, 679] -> 201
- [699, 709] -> 204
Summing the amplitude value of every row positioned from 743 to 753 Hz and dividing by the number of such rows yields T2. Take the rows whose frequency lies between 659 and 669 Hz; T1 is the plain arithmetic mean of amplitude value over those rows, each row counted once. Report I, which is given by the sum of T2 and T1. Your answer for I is 403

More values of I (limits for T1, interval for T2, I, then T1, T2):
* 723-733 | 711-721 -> 374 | 206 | 168.1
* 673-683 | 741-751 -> 406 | 204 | 201.3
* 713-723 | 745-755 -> 369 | 169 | 199.9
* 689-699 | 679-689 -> 407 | 205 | 201.9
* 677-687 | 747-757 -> 403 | 203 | 200.0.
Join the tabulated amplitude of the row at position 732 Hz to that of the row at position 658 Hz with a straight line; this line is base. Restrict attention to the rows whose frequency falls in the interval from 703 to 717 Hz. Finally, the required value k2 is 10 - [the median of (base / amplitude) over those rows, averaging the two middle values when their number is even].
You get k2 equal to 8.88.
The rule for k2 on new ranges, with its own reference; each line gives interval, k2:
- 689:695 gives 8.99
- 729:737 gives 8.98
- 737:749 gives 8.95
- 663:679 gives 9.01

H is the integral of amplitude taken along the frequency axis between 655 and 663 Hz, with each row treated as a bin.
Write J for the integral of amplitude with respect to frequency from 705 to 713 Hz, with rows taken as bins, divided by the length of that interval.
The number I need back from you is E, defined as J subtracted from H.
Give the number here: 1419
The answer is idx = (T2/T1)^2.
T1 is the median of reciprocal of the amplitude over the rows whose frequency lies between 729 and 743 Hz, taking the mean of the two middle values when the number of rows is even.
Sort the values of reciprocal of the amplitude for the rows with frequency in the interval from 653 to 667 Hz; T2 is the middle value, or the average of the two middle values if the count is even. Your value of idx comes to 1.04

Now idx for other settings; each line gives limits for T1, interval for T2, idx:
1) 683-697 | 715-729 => 1.20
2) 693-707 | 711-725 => 1.45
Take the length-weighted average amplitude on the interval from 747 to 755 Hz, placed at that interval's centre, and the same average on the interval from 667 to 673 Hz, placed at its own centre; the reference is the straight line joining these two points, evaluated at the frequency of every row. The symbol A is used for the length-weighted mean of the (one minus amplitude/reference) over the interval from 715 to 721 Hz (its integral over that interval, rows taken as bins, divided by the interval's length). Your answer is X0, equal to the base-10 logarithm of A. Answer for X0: -0.71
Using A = 0.19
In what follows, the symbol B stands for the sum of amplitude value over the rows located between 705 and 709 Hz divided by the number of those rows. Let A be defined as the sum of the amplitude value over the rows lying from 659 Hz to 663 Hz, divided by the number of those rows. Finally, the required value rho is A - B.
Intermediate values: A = 201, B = 203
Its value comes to -2.2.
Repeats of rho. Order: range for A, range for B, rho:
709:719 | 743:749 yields -29.4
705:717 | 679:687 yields -20.4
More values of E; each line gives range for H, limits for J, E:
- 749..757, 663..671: 1396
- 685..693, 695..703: 1414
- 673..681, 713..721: 1475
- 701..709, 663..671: 1442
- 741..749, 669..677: 1404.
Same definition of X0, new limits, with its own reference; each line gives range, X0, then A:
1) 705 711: -1.43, 0.04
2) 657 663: -1.37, 0.04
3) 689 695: -2.37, 0.00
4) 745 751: -2.90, 0.00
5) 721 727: -1.55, 0.03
